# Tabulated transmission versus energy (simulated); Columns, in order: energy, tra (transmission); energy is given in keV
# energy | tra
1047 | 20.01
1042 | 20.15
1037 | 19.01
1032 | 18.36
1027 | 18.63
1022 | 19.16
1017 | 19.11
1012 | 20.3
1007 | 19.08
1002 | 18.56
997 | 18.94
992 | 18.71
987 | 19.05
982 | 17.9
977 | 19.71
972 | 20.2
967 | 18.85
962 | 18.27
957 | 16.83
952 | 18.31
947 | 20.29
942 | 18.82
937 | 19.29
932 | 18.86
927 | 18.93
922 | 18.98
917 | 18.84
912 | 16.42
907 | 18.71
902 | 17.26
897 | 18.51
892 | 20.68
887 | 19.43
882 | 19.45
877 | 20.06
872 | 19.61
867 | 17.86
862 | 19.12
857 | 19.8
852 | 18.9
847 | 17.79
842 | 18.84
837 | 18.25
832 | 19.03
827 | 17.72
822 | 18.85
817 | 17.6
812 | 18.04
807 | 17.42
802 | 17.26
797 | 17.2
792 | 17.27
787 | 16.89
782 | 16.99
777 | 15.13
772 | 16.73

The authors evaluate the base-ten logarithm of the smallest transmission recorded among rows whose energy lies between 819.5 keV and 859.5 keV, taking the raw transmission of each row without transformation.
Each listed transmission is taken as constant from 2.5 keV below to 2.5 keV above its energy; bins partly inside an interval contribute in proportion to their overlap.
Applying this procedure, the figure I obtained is 1.25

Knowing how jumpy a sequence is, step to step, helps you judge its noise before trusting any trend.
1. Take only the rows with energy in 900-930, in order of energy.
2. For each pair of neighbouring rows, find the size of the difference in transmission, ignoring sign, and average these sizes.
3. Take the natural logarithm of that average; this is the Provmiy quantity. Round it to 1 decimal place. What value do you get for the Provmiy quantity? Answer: 0.2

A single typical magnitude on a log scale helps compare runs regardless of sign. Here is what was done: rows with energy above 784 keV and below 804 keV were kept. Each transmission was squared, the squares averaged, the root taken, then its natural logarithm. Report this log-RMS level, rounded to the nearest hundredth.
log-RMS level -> 2.84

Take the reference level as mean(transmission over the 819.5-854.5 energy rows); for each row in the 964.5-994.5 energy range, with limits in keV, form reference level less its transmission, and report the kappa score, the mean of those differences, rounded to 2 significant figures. -0.59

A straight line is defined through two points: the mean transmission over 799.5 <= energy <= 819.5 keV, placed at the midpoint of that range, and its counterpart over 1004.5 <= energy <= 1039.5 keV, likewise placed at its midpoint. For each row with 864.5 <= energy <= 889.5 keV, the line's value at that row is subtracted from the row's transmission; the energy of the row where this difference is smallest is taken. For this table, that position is 867 keV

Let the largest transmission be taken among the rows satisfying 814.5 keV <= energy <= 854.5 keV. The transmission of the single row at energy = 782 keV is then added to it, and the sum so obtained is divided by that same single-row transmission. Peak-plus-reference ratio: 2.12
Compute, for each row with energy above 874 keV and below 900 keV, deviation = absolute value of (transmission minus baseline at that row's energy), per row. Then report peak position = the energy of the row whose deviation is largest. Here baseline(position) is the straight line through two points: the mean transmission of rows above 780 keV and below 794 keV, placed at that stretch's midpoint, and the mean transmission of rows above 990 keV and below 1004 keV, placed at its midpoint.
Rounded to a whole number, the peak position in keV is 892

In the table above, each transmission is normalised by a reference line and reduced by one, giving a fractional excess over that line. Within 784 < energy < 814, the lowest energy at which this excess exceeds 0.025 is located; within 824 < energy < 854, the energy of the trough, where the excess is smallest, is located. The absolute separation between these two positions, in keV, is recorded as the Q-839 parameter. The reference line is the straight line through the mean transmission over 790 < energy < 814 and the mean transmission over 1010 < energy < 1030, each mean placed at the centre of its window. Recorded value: 35 keV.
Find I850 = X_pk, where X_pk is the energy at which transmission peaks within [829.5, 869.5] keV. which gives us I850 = 857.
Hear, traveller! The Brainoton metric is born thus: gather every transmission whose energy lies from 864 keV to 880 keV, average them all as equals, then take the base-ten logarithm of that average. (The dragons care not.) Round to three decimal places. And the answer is 1.283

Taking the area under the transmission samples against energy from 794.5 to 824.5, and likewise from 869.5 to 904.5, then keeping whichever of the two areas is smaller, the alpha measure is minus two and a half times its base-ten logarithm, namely -6.81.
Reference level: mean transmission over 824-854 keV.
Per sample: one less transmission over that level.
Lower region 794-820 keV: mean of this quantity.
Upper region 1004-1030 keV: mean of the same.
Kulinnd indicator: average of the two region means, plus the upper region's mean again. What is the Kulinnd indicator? -0.04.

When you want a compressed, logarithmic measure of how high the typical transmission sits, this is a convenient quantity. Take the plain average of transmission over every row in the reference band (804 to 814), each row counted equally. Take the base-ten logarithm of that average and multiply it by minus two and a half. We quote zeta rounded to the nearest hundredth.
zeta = -3.12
